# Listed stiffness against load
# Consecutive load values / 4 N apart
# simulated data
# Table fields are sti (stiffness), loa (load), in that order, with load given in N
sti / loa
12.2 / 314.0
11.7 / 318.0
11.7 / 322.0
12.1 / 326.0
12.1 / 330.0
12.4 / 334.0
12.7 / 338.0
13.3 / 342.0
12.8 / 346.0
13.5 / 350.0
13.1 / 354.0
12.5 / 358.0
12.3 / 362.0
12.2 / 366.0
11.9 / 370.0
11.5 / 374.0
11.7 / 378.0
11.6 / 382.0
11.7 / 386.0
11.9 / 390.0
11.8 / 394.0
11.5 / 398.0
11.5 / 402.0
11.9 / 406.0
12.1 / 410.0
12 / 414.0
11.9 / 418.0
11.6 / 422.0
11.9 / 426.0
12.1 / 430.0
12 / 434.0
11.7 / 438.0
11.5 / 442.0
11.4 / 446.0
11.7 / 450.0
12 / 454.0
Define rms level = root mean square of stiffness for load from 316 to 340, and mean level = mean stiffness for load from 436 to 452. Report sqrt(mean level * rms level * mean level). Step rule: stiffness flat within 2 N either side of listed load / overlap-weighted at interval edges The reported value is 40.3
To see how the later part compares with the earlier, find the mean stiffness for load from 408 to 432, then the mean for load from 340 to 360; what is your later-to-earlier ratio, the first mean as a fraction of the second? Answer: 0.92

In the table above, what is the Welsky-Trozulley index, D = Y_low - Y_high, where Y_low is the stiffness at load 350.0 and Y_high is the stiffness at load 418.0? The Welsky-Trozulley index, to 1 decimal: 1.6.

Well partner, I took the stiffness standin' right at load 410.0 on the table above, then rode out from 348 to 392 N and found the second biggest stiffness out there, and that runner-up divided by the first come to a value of 1.08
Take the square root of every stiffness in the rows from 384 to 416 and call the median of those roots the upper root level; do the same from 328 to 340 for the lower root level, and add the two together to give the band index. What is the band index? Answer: 6.96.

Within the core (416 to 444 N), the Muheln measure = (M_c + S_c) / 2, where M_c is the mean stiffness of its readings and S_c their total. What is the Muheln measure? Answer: 47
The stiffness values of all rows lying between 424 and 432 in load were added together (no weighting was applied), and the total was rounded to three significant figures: 24.0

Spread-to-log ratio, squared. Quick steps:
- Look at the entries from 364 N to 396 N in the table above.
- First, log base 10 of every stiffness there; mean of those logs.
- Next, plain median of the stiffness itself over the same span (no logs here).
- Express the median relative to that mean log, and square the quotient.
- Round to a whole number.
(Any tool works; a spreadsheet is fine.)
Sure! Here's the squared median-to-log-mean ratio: 120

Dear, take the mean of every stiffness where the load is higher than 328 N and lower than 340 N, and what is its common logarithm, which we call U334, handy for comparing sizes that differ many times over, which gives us 1.09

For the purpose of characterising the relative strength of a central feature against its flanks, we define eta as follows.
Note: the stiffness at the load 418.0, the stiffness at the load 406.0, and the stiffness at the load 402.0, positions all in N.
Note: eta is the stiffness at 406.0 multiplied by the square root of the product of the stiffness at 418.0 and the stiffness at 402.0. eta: 139.2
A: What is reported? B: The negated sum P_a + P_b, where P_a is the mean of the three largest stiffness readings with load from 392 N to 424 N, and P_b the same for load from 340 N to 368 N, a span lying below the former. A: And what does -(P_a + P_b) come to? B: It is -25.3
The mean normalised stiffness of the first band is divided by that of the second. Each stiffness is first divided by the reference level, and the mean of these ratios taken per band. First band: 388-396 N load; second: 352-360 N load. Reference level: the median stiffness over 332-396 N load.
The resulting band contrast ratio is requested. 0.93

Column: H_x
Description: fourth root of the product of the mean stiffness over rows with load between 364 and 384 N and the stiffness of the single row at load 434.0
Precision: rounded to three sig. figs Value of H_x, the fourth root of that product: 3.45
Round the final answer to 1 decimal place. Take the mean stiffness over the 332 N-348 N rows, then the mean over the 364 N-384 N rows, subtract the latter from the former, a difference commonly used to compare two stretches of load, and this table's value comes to 1.0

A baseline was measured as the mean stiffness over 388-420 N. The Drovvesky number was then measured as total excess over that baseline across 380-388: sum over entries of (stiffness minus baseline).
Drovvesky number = -0.35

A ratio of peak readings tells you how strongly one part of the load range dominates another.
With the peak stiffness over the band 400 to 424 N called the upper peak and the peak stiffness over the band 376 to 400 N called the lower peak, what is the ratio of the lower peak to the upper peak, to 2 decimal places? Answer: 0.98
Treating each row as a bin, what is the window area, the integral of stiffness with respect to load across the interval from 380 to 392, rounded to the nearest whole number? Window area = 141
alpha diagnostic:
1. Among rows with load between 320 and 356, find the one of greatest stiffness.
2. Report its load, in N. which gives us 350.0 N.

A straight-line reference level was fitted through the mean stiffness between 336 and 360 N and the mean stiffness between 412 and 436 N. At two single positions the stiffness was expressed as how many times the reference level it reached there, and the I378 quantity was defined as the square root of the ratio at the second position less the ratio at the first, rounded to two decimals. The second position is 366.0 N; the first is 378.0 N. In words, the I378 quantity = 0.16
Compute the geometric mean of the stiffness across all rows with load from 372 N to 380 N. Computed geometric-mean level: 11.6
